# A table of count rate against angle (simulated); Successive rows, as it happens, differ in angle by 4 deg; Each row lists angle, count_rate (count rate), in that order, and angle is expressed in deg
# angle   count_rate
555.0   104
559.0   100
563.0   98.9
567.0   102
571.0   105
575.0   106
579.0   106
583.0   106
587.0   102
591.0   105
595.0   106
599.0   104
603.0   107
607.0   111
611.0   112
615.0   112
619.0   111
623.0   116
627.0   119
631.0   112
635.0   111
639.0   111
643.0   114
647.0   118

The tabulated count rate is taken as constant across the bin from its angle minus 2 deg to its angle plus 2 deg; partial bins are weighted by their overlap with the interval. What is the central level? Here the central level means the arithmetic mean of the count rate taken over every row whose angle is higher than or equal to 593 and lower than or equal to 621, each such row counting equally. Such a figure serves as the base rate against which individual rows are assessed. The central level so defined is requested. 109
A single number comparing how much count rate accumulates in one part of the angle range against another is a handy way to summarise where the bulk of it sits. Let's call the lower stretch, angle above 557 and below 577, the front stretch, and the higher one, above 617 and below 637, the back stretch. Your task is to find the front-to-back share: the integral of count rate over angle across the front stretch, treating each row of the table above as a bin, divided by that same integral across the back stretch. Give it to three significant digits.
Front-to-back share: 0.900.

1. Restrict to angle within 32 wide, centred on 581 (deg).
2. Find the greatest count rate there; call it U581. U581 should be 106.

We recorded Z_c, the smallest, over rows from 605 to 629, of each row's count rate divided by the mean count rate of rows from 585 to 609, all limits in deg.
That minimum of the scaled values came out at 1.05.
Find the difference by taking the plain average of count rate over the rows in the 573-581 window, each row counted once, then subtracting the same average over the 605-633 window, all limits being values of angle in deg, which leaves -7.3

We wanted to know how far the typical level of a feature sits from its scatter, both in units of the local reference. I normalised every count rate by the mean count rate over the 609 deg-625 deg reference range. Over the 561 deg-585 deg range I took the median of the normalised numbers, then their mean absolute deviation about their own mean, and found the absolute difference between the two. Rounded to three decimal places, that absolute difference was 0.915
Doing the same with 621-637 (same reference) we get 0.984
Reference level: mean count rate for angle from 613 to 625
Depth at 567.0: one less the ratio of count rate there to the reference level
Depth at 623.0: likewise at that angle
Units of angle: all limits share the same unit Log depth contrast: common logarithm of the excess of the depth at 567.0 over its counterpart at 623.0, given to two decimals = -0.91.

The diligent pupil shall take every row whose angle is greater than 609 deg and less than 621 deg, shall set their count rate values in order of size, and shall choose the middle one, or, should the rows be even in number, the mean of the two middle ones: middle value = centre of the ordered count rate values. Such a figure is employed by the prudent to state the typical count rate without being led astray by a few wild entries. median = 112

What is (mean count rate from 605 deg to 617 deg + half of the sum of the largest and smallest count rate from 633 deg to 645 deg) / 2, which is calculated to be 112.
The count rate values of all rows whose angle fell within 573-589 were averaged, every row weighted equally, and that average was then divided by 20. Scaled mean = 5.25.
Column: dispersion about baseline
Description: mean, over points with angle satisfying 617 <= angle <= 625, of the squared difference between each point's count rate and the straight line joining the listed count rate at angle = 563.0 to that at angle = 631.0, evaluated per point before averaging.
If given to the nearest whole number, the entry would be 16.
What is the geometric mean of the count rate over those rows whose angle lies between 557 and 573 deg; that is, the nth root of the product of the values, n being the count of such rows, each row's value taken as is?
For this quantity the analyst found 101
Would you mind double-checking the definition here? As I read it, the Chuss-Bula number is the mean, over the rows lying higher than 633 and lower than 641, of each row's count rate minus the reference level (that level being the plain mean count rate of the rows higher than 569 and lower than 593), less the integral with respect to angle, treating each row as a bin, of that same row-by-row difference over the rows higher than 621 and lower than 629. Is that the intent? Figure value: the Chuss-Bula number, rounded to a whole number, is -94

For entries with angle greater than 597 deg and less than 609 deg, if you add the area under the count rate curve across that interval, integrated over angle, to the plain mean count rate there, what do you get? 1395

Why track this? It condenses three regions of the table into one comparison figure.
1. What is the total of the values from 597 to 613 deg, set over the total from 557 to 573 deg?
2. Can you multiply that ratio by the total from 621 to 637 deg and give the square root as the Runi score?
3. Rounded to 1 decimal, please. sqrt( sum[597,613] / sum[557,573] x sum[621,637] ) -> 22.1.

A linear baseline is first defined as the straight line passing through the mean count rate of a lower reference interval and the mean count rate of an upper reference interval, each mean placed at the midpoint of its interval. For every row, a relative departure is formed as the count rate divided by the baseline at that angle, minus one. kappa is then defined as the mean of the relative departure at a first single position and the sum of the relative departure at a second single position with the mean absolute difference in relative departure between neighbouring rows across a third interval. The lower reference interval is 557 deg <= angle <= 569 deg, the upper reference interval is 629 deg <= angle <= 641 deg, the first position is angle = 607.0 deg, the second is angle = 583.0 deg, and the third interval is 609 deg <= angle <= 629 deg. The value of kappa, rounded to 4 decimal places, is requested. 0.0415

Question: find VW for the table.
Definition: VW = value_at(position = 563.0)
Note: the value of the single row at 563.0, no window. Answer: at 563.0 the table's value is 98.9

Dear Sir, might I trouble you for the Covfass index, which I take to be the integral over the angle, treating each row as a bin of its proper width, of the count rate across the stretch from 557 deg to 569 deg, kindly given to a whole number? 1204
